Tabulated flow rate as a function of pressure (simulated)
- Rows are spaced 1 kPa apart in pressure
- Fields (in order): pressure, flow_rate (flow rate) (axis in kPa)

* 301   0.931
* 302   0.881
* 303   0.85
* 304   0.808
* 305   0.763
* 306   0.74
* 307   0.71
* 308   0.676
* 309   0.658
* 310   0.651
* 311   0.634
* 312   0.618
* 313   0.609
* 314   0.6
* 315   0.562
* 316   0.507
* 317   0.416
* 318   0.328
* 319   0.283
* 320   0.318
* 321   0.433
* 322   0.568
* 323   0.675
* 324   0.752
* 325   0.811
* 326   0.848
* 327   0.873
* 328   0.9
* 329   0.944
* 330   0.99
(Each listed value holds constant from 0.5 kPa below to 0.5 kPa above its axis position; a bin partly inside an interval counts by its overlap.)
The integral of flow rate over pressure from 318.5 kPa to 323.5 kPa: 2.3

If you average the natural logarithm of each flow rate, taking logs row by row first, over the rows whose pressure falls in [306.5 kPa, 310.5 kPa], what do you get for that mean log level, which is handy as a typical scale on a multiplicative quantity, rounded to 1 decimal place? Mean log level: -0.4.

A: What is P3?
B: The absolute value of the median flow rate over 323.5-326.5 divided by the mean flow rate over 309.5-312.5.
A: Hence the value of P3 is 1.28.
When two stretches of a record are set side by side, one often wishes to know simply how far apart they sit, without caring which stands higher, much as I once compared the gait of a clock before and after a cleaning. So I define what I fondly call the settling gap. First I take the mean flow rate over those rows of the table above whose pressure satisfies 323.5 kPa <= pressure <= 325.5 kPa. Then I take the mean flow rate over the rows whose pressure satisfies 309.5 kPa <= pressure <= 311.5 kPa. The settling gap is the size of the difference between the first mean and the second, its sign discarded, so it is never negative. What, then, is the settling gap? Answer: 0.14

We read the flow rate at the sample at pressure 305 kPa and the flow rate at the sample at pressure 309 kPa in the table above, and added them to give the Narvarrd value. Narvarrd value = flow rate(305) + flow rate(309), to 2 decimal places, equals 1.42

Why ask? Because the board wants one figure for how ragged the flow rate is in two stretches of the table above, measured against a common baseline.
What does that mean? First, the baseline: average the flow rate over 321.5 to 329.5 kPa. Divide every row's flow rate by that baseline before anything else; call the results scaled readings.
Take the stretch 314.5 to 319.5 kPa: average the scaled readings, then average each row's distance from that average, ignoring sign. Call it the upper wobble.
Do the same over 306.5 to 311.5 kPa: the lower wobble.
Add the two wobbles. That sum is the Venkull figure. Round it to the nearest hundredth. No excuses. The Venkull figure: 0.14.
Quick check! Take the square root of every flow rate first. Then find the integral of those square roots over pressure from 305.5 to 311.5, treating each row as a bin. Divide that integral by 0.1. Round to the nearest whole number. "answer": 49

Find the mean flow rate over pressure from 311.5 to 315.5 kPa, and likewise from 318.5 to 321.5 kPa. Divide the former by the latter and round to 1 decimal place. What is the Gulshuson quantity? 1.7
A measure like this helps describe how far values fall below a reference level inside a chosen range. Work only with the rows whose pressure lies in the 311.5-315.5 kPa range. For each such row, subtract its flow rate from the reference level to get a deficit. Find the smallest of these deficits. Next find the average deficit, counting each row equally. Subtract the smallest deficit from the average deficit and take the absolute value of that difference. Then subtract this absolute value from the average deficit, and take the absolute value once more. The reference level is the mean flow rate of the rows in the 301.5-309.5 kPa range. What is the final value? 0.14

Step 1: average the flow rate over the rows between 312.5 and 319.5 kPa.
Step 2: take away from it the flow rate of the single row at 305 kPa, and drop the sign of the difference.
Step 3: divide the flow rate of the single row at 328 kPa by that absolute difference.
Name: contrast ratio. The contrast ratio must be 3.1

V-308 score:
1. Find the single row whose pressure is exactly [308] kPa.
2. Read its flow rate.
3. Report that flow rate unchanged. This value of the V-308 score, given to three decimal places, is 0.676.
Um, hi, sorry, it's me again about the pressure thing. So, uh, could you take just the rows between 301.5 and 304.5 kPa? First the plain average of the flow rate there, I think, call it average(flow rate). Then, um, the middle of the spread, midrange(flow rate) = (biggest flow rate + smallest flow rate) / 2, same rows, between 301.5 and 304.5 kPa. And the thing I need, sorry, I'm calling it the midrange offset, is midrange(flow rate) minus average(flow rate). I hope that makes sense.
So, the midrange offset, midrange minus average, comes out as -0.002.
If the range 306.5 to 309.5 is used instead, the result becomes 0.003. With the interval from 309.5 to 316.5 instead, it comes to -0.018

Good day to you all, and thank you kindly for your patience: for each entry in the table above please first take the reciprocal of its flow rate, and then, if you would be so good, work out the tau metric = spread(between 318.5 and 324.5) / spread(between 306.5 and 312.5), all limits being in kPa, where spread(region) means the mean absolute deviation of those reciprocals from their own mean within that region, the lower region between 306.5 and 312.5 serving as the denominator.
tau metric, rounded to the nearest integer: 14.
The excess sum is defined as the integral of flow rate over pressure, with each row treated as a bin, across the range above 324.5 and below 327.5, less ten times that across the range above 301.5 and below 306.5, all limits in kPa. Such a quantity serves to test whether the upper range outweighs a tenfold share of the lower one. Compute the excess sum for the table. -38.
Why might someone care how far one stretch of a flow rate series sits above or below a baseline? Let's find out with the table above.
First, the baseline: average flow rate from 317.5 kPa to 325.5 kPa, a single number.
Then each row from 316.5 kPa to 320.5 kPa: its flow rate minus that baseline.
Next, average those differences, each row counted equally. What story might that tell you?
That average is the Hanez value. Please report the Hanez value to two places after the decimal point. -0.18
